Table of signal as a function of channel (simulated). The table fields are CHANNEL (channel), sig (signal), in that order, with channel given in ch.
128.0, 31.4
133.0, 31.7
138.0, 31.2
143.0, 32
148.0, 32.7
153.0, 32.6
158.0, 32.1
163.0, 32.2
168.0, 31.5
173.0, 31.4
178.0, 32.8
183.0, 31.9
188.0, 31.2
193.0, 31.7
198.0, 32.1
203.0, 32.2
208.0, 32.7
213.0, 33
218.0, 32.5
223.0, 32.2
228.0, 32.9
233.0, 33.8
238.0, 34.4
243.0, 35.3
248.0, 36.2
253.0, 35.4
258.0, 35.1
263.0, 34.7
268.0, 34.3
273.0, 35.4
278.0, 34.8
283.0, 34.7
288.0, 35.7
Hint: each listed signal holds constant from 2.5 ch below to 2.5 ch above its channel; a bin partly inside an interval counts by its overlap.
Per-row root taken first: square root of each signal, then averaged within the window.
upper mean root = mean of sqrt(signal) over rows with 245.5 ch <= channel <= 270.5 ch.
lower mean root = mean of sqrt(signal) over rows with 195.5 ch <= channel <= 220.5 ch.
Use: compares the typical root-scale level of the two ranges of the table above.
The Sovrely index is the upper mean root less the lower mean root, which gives 0.23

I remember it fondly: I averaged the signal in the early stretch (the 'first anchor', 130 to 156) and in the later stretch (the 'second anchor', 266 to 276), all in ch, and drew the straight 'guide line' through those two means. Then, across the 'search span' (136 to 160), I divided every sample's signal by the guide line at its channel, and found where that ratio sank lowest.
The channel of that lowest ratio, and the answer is 138.0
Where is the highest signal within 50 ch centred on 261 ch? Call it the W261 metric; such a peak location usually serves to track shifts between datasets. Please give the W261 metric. 248.0 ch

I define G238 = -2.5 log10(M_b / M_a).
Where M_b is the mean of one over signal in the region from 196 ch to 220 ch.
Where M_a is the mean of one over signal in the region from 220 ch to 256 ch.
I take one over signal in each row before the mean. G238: -0.06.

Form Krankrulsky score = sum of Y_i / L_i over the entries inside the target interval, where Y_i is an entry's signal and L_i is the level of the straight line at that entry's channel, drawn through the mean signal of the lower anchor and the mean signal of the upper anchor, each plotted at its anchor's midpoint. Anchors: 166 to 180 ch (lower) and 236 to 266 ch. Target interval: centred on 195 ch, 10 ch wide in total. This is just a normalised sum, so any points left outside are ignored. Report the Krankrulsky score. 1.9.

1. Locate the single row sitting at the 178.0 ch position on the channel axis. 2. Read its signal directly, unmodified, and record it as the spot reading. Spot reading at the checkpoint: 32.8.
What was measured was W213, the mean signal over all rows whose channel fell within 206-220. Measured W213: 32.7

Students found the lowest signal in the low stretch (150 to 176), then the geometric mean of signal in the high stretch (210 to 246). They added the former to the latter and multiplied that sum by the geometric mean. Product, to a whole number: 2167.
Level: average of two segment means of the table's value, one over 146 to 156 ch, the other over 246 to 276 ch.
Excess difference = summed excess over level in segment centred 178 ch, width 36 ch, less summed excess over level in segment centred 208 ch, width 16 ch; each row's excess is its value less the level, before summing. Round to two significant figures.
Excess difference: -11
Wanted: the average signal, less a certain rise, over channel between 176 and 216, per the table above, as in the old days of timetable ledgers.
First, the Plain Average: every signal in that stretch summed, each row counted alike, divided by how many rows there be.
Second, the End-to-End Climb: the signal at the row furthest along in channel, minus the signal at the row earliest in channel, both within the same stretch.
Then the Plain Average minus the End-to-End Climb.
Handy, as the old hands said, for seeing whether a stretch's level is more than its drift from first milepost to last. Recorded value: 32.0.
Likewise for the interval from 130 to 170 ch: 32.2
